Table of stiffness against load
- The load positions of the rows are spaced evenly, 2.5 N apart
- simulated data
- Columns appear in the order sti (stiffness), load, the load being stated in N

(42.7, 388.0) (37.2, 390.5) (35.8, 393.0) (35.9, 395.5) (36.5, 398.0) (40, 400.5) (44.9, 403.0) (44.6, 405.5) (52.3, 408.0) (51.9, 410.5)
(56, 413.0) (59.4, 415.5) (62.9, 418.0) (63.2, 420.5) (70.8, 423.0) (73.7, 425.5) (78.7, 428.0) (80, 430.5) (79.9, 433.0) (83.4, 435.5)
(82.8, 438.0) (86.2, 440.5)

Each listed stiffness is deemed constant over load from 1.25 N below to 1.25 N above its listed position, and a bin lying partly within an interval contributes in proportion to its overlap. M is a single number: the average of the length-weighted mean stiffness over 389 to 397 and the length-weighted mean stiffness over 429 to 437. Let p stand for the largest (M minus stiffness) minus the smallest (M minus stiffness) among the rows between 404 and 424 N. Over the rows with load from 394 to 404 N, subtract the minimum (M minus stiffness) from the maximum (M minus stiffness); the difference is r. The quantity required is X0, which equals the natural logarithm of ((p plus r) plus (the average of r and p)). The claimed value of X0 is 4.0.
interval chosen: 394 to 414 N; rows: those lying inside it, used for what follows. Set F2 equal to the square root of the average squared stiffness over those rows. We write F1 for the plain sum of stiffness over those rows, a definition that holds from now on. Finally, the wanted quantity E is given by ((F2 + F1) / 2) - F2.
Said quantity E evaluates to 158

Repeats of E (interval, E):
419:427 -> 69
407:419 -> 113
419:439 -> 268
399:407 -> 43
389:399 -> 55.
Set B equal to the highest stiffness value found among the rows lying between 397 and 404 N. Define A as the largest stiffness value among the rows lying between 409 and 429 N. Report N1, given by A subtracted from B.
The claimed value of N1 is -34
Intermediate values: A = 78.7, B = 44.9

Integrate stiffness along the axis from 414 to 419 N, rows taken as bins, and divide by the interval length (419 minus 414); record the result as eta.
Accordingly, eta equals 61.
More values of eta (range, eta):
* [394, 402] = 38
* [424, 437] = 79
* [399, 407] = 43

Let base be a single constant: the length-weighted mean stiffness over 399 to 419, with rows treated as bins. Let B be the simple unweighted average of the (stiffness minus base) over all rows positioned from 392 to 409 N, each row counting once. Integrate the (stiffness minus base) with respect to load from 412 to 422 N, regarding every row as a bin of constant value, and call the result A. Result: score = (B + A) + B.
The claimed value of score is 76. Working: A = 96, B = -10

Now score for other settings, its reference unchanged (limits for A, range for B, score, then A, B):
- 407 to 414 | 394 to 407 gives -6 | 15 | -11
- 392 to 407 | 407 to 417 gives -162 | -169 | 4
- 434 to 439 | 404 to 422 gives 168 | 159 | 5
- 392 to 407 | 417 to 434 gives -126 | -169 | 22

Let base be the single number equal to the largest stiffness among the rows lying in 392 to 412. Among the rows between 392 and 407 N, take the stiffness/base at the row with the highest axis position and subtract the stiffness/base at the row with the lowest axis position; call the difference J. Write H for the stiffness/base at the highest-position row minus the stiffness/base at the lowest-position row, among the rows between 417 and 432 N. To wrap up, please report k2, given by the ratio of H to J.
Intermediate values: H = 0.327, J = 0.168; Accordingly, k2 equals 1.9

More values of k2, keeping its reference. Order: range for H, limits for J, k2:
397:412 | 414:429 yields 0.8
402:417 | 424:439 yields 1.6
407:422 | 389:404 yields 1.4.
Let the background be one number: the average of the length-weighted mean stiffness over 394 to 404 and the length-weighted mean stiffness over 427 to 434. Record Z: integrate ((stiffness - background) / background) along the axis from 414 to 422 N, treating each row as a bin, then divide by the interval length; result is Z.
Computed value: 0.04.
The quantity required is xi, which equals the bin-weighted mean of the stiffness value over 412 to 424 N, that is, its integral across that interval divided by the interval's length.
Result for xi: 62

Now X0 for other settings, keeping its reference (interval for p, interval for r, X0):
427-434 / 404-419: 3.4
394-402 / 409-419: 3.1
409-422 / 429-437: 3.1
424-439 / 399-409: 3.5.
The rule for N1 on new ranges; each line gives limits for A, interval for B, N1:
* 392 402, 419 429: 39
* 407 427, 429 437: 10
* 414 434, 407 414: -24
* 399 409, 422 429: 26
